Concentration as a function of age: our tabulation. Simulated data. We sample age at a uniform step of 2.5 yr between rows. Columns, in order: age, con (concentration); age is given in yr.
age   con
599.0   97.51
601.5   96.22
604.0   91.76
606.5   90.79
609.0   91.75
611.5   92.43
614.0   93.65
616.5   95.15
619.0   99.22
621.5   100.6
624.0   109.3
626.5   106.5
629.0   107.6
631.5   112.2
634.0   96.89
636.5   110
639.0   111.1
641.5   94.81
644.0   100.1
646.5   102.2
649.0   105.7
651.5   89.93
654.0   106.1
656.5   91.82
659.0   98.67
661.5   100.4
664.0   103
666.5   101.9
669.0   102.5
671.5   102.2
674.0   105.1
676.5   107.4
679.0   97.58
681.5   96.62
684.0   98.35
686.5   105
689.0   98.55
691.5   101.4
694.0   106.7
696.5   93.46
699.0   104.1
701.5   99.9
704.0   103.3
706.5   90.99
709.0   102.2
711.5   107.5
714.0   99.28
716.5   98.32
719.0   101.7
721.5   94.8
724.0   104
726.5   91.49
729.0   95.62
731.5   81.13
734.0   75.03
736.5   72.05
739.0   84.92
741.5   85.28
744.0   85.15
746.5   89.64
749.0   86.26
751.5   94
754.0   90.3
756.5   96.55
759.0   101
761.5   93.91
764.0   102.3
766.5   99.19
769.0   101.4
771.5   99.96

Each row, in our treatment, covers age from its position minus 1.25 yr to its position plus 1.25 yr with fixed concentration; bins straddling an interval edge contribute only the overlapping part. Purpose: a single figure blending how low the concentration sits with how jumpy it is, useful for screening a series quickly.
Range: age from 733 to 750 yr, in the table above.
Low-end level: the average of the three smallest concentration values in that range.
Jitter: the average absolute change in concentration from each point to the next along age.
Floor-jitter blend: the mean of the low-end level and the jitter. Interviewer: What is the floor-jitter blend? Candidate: 40.7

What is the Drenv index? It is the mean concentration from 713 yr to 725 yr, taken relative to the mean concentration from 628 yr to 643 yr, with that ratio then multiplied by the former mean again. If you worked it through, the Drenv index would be 94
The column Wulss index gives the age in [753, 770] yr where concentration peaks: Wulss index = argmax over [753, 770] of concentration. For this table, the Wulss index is 764.0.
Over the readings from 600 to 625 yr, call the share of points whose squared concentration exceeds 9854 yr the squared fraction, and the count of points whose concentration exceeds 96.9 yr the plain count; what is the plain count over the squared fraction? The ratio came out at 15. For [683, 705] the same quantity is 12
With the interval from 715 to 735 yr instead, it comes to 12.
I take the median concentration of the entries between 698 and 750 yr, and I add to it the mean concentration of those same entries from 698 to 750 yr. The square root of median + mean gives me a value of 13.7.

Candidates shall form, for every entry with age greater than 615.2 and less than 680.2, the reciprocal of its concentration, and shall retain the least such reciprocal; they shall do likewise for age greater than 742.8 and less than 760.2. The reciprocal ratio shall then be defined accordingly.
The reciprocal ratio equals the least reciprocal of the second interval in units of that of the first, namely 1.11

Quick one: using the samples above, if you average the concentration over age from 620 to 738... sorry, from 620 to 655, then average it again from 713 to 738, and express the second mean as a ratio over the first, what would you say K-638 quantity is 0.88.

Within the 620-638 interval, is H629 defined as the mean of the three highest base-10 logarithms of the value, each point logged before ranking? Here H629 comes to 2.04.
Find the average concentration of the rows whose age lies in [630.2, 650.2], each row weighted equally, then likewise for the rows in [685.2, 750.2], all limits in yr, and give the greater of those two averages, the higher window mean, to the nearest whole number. 104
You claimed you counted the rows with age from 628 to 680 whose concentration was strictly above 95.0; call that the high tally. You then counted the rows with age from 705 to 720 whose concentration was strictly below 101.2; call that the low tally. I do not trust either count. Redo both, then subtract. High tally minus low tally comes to 15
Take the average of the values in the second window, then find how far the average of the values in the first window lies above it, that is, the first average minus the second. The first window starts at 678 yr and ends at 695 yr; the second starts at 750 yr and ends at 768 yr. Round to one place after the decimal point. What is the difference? 3.9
